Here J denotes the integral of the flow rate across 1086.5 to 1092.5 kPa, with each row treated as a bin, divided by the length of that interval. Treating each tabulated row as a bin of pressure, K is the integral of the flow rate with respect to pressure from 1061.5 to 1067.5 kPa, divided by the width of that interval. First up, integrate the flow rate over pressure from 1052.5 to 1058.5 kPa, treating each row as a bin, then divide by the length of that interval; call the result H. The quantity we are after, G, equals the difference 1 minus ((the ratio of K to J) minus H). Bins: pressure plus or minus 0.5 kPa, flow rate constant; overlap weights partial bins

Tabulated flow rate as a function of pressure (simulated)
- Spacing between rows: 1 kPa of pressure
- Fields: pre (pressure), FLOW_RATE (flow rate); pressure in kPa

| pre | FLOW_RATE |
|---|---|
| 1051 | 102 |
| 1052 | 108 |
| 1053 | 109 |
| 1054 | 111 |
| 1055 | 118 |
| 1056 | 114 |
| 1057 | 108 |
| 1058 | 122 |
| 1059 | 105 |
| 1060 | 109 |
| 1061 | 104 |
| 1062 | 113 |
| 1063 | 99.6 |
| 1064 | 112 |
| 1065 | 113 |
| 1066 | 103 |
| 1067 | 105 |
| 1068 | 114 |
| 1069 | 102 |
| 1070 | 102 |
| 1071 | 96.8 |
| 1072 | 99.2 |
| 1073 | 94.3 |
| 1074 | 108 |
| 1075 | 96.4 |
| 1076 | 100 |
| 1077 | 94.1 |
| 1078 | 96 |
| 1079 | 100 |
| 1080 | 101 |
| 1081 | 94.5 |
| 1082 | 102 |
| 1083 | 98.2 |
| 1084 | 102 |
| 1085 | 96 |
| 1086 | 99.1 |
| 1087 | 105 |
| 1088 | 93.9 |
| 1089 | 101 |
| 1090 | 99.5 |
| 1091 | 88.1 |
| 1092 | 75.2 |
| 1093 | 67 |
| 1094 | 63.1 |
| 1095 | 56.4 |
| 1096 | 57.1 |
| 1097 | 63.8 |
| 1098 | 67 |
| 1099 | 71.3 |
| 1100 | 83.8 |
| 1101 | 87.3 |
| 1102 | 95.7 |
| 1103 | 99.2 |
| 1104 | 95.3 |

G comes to 114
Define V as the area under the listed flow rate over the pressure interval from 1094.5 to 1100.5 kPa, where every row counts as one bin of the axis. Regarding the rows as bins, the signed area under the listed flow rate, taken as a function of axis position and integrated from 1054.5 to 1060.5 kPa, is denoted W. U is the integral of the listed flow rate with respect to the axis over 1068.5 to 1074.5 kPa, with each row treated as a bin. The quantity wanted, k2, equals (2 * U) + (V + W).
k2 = 2280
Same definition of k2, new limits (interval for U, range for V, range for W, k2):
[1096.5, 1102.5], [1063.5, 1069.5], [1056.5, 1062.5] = 2248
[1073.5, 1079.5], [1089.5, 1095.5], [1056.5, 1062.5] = 2299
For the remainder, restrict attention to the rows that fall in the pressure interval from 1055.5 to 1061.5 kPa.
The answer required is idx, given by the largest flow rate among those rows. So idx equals 122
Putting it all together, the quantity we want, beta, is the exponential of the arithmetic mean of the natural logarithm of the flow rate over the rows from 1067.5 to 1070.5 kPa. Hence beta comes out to 106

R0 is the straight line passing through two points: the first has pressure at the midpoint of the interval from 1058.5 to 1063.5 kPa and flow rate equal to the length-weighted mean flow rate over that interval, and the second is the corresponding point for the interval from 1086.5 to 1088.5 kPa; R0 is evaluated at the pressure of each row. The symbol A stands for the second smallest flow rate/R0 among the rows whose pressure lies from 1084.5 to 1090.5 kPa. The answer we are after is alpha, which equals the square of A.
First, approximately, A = 0.959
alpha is 0.92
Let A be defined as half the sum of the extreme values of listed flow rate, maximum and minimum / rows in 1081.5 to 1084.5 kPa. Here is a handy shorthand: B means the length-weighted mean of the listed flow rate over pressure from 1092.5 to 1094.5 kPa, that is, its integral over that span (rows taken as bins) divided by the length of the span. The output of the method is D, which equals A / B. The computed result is 1.54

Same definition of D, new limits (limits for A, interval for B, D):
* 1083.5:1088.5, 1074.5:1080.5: 1.02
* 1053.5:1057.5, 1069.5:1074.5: 1.13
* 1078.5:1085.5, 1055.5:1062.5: 0.89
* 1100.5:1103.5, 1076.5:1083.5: 0.95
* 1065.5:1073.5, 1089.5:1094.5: 1.33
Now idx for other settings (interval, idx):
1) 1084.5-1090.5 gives 105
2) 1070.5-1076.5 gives 108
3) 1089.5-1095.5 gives 99.5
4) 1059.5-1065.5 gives 113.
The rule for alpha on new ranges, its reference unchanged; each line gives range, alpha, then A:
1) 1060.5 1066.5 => 0.96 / 0.980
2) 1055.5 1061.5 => 0.97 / 0.985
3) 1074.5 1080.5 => 0.88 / 0.940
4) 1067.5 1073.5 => 0.87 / 0.934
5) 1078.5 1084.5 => 0.95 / 0.976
